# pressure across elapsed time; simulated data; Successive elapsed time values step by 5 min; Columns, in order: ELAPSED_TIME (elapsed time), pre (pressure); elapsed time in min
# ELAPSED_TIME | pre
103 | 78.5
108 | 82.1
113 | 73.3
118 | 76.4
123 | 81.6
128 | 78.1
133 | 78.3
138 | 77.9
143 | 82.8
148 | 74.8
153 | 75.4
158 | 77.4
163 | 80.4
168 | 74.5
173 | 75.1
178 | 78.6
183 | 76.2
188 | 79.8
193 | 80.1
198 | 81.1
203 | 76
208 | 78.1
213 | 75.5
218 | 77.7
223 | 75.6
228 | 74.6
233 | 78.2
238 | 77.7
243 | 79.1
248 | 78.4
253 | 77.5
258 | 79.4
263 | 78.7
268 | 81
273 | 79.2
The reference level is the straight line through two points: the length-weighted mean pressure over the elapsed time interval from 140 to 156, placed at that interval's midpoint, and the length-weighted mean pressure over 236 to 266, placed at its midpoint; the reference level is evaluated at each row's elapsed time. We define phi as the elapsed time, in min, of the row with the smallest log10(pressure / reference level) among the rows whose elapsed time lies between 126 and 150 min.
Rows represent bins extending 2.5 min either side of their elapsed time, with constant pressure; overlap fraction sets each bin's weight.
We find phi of 148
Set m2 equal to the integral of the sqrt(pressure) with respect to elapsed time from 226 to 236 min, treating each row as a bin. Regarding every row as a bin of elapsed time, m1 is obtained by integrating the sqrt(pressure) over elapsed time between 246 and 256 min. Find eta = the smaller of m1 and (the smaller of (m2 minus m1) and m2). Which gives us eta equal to -1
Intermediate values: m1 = 88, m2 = 87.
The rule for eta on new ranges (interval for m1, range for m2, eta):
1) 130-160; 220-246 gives -36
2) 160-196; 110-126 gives -177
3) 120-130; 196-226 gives 89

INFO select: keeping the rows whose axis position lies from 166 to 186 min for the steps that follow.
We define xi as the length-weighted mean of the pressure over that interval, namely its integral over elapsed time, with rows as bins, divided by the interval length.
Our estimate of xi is 76.2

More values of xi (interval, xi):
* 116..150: 78.6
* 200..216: 76.7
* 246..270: 79.0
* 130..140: 78.1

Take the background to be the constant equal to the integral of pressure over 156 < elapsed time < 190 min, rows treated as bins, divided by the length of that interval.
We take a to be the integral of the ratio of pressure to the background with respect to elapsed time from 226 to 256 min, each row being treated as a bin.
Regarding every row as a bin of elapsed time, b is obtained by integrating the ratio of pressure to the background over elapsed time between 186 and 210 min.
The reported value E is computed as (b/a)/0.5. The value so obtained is 1.6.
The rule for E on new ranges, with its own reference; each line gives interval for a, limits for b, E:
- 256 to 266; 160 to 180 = 3.9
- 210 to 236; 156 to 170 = 1.1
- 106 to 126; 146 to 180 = 3.3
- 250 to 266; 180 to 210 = 3.7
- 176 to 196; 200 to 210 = 1.0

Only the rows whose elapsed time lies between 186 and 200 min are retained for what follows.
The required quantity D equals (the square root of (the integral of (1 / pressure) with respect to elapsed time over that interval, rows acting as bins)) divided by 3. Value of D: 0.139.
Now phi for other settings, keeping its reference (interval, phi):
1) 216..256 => 228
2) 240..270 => 253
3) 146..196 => 168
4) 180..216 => 213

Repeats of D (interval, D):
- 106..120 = 0.142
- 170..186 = 0.152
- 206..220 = 0.142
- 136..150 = 0.141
